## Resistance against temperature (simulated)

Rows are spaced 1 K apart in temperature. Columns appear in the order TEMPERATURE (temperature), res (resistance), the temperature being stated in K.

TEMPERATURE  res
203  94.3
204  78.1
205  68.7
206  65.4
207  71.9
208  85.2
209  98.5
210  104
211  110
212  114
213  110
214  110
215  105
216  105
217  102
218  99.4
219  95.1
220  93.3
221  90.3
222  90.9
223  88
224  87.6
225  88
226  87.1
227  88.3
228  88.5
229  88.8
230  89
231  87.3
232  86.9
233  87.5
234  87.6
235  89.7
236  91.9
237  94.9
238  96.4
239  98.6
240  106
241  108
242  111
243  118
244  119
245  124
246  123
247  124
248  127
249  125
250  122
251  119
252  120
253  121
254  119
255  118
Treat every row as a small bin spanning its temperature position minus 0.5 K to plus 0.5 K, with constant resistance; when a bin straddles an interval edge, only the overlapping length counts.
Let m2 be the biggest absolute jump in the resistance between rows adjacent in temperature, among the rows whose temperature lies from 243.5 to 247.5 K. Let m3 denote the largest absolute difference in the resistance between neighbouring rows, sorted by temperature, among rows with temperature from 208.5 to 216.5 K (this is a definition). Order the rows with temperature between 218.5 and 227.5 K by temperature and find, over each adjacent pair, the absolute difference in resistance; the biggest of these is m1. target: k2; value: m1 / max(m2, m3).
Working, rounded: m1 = 3.0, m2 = 5.0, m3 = 6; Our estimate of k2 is 0.50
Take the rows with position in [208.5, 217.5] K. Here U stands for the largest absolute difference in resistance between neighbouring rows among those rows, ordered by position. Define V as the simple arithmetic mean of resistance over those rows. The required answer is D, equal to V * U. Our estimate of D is 639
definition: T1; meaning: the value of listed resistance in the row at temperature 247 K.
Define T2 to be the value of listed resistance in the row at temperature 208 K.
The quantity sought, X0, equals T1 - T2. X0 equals 39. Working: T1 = 124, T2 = 85.2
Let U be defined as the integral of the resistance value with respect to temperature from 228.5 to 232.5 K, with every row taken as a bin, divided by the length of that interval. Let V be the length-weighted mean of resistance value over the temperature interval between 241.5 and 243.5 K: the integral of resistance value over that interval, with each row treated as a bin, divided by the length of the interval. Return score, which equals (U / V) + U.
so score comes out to 89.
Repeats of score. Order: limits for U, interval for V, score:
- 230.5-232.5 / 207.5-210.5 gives 88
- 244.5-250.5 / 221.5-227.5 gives 126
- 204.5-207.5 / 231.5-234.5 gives 69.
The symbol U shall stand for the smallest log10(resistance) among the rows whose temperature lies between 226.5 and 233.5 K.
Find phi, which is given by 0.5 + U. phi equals 2.44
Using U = 1.94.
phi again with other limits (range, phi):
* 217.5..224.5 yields 2.44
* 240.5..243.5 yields 2.53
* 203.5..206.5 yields 2.32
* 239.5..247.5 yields 2.53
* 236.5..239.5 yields 2.48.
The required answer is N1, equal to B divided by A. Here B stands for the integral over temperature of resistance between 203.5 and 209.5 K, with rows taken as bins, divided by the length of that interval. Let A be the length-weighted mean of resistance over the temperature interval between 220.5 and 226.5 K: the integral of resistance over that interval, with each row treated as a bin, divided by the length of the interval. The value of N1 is 0.88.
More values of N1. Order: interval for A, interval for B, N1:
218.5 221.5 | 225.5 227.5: 0.94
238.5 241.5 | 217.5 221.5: 0.91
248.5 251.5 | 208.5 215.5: 0.88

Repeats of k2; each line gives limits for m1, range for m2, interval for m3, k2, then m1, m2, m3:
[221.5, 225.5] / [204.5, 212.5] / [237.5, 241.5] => 0.22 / 2.9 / 13.3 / 7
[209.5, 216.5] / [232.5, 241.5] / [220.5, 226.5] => 0.81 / 6.0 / 7.4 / 3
